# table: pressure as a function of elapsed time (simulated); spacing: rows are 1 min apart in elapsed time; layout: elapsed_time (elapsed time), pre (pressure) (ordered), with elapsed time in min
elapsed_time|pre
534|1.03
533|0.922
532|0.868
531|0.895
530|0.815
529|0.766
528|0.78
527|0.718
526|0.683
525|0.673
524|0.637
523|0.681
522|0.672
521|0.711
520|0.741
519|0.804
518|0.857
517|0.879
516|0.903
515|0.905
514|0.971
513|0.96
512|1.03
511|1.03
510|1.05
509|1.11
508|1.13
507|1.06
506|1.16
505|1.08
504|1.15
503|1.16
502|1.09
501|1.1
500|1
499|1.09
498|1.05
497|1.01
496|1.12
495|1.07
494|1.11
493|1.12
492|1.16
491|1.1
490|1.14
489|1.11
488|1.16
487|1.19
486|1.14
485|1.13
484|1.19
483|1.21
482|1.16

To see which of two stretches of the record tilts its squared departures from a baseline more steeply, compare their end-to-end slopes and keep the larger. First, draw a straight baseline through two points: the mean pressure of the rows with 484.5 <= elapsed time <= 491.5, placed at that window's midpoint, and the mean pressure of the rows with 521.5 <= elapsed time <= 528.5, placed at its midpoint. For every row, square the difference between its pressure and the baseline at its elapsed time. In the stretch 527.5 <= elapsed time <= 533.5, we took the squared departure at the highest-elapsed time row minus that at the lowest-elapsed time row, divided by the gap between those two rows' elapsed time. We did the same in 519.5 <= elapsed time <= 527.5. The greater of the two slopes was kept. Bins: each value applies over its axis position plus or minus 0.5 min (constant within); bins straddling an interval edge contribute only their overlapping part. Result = 0.018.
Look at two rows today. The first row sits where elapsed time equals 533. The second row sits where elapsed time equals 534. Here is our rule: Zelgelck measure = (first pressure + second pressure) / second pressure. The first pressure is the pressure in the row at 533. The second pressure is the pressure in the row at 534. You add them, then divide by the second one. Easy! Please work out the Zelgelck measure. 1.90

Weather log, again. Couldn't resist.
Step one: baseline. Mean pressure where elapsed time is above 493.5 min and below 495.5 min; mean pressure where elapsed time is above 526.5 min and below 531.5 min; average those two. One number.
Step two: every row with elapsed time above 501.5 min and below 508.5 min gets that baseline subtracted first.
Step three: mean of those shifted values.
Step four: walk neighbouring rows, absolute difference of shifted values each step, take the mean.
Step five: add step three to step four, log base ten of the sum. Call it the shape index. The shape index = -0.61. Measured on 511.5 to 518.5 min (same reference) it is -1.71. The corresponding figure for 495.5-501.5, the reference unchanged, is -0.71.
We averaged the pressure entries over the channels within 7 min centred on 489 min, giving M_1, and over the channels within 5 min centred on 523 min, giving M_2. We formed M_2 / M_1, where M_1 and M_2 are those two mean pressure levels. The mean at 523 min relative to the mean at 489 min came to 0.59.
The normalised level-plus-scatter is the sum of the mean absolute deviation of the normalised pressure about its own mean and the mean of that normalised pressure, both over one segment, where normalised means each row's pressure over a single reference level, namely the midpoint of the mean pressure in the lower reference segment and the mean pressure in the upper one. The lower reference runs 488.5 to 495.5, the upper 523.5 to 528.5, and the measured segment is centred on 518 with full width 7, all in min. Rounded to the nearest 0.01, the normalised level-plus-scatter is 0.99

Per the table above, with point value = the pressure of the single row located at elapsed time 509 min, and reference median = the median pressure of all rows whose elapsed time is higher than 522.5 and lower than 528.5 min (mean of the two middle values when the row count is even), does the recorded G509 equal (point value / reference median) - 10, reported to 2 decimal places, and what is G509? -8.37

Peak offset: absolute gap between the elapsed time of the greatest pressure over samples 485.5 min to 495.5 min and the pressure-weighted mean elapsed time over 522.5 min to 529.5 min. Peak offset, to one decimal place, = 39.1 min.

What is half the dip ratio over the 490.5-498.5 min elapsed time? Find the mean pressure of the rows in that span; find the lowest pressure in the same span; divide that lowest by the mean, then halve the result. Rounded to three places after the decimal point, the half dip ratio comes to 0.462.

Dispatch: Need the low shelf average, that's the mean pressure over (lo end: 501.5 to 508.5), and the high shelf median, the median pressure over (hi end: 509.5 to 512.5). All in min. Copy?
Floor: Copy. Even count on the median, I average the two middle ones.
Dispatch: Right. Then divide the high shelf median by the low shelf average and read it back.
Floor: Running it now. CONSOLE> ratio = 0.92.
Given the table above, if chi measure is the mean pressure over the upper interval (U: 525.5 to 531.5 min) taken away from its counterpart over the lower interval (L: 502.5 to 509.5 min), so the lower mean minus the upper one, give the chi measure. 0.35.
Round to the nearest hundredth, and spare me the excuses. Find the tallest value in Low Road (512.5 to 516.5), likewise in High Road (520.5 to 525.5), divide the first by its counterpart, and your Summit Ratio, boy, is 1.37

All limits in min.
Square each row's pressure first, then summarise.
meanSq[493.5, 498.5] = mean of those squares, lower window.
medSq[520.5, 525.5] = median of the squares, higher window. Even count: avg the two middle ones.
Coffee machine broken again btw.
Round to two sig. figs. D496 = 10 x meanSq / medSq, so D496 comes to 25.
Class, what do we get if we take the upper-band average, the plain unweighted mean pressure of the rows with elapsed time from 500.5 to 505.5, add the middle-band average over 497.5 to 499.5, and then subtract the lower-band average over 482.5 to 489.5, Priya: 1.02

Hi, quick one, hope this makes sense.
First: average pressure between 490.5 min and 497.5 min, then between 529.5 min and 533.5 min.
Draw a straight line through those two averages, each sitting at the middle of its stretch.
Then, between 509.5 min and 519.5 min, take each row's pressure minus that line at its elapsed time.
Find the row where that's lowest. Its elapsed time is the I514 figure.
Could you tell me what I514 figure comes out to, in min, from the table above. 519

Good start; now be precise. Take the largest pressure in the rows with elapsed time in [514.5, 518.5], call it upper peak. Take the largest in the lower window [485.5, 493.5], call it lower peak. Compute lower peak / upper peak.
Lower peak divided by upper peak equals 1.3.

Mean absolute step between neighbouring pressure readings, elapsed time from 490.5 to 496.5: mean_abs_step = 0.040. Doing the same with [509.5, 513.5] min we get 0.030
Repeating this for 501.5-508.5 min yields 0.067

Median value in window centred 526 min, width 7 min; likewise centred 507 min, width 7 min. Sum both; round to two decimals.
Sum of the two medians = 1.79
